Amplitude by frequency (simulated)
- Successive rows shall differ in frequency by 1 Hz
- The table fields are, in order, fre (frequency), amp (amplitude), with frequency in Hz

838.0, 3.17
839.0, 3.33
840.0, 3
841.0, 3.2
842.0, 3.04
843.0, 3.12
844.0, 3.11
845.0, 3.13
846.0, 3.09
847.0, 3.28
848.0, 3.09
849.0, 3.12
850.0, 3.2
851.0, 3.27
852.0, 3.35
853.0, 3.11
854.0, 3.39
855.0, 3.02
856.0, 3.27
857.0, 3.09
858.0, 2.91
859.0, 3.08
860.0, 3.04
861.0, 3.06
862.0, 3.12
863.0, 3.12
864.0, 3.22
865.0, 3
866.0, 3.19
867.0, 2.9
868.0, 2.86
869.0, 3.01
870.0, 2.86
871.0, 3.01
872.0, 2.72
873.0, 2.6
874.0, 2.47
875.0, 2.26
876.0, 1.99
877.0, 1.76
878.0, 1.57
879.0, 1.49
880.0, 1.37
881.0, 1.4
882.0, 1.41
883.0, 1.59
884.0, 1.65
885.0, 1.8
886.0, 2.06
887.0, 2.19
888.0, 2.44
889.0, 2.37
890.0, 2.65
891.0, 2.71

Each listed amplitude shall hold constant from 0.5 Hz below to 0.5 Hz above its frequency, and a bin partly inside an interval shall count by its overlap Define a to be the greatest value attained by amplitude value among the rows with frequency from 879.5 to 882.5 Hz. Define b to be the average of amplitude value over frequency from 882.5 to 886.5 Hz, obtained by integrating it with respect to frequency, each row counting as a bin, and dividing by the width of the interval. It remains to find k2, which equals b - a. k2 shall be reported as 0.4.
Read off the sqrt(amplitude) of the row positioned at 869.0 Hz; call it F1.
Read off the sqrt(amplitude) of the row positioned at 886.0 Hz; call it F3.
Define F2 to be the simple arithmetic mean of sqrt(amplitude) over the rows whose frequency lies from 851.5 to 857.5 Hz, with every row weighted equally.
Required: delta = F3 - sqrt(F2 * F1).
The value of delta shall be -0.3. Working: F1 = 1.73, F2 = 1.8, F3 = 1.4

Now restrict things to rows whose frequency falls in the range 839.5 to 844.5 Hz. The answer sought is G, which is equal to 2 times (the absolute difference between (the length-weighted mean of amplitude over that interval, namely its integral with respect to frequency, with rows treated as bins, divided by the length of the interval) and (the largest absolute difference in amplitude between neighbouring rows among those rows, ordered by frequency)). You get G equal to 5.79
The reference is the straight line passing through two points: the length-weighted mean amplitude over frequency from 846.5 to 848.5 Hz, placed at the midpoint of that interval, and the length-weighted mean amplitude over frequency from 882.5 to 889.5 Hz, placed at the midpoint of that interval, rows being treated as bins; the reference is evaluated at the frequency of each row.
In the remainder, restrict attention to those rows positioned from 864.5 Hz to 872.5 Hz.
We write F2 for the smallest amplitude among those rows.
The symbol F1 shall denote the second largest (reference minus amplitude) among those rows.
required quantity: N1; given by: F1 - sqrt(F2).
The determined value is -1.9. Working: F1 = -0.3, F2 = 2.72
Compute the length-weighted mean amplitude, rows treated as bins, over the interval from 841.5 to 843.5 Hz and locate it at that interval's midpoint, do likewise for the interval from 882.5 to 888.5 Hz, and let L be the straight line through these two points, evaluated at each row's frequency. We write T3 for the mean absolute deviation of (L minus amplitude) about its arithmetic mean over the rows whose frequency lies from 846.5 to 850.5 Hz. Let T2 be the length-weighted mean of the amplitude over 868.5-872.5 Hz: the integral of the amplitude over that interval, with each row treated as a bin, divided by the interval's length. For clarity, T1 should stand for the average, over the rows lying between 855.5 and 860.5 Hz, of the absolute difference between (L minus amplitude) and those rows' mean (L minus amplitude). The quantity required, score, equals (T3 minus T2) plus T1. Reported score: -2.8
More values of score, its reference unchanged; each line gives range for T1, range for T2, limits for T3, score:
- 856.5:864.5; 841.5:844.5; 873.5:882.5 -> -2.7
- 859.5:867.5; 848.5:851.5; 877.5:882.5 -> -3.1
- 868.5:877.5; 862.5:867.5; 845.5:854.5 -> -2.7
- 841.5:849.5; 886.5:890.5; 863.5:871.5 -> -2.2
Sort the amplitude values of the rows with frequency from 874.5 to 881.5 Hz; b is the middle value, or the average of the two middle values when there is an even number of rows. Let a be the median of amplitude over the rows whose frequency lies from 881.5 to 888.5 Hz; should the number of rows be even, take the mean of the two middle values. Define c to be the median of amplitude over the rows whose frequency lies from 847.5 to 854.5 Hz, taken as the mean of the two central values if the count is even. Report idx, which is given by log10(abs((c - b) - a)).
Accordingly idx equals -0.77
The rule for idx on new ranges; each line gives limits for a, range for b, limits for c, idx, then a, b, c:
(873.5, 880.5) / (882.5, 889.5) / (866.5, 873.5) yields -0.02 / 1.8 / 2.06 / 2.86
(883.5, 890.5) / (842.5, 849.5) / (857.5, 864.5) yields 0.35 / 2.2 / 3.12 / 3.08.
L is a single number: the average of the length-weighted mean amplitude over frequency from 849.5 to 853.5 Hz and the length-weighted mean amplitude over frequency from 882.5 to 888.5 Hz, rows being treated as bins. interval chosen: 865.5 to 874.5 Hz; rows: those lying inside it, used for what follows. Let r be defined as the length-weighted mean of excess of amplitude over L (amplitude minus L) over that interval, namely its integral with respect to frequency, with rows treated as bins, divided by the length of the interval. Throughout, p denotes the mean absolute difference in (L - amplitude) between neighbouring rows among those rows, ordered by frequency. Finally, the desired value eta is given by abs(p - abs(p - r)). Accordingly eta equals 0.08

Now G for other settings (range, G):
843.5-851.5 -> 5.94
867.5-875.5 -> 4.87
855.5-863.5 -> 5.81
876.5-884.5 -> 2.68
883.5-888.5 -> 3.54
